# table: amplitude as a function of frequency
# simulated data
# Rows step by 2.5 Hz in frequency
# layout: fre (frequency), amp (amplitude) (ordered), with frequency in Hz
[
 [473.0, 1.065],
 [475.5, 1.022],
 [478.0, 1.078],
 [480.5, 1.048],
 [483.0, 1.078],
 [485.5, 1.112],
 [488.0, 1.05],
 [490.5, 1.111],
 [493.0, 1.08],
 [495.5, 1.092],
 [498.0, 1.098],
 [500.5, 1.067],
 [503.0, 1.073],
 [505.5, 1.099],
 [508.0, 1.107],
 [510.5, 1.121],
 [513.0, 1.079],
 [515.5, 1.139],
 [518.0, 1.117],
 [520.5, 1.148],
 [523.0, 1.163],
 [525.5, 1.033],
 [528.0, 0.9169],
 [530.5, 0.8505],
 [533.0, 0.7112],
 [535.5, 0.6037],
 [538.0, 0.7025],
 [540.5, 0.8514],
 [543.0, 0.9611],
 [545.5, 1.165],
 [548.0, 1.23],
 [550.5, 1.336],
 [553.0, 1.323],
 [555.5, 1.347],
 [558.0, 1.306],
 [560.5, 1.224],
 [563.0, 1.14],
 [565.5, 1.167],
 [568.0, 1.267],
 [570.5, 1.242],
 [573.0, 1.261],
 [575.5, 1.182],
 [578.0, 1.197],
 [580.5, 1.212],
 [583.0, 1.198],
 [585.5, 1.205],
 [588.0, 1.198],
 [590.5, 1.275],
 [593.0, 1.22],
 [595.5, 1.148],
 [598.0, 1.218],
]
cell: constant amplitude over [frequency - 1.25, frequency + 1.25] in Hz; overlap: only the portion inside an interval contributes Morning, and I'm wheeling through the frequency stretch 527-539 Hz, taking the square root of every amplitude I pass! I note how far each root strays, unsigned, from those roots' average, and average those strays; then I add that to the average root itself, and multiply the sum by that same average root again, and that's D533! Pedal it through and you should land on 0.80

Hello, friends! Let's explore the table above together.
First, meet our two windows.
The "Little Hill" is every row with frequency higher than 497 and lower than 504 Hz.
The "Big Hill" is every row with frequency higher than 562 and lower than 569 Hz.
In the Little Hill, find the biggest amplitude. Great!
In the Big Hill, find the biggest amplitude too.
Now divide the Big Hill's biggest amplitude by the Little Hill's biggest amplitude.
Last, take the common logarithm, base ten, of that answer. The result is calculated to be 0.062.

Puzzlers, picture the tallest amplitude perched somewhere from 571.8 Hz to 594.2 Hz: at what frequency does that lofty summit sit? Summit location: 590.5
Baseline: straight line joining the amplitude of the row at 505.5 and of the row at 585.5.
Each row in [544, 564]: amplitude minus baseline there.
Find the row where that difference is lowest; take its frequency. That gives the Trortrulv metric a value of 563.0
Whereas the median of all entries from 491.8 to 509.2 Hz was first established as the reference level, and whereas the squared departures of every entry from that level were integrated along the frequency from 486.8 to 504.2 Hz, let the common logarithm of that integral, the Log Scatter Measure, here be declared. -2.1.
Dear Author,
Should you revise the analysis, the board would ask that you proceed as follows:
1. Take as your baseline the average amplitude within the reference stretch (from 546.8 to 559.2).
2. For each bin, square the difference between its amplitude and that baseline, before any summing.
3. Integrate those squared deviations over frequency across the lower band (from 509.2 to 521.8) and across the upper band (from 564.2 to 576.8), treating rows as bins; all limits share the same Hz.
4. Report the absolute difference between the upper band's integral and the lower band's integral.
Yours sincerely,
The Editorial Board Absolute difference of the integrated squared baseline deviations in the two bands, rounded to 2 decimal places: 0.34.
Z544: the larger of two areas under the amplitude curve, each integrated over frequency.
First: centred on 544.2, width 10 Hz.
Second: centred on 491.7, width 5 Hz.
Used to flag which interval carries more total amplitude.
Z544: 10.5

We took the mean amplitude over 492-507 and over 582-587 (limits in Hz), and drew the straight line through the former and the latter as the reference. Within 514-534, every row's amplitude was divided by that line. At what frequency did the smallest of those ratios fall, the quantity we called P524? 533.0 Hz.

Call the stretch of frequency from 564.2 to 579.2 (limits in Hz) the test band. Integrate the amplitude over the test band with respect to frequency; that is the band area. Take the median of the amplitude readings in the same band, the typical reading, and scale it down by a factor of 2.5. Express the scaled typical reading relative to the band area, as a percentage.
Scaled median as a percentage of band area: 2.67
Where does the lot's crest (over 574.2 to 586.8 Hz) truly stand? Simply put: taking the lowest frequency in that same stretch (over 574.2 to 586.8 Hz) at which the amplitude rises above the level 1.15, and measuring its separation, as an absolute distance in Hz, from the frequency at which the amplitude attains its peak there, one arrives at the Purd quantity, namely 5.0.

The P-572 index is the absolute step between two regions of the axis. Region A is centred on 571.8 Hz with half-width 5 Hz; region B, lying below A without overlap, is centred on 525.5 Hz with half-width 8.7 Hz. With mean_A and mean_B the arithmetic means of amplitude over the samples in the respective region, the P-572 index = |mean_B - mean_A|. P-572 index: 0.25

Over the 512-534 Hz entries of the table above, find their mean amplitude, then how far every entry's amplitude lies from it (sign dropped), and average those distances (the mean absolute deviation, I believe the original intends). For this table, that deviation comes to 0.13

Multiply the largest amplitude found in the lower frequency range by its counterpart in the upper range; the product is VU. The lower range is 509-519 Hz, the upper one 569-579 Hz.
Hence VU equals 1.44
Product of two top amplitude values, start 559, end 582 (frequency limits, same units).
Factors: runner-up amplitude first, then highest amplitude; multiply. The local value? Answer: 1.60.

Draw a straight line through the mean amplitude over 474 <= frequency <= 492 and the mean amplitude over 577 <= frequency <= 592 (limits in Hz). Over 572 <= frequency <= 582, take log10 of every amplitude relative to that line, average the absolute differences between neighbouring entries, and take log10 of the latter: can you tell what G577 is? -1.9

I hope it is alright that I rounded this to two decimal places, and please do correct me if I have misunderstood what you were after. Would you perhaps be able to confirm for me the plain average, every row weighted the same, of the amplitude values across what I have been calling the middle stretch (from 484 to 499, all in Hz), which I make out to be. 1.09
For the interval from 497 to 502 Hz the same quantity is 1.08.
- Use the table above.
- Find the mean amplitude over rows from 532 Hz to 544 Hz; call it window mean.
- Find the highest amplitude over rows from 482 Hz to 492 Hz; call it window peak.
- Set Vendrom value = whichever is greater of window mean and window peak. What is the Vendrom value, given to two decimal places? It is 1.11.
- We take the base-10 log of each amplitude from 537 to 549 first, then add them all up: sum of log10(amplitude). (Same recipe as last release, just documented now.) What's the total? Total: -0.08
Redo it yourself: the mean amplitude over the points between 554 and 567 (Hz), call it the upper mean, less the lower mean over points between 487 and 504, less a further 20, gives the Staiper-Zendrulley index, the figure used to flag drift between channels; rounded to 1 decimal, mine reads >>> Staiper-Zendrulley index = -19.8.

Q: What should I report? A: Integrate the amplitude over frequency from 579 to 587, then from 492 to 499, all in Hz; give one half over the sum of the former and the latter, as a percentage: 2.90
